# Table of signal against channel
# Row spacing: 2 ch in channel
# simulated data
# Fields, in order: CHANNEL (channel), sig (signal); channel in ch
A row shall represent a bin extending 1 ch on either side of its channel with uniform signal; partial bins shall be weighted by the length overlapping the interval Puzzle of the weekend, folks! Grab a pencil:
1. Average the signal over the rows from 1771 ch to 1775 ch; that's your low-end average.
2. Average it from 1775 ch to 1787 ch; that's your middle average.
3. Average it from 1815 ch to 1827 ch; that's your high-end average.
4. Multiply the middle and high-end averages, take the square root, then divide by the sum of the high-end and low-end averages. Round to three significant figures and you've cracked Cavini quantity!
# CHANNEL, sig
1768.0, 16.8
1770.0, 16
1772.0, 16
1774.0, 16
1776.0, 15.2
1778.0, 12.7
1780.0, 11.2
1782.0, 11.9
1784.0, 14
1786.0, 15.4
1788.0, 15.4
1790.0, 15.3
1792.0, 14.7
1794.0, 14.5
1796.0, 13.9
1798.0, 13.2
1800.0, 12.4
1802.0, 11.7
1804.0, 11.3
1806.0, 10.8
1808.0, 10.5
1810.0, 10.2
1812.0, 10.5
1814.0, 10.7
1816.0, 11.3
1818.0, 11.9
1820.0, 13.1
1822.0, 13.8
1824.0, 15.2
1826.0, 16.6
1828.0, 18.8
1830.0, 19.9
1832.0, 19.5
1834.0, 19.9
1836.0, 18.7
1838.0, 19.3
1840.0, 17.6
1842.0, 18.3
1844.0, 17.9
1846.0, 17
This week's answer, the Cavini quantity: 0.456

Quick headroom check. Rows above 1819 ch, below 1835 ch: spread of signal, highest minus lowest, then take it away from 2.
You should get -4.8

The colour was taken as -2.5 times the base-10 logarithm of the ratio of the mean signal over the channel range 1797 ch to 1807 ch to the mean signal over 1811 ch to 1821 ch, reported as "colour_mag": 0.0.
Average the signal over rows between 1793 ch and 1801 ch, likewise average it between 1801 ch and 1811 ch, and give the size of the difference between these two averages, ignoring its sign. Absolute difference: 2.6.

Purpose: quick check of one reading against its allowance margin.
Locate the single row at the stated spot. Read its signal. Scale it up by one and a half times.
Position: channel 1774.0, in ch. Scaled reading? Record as 24.0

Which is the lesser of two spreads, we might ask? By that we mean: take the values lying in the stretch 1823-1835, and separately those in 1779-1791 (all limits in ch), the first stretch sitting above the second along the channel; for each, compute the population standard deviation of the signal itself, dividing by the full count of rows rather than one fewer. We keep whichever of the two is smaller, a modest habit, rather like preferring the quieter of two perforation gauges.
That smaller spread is 1.7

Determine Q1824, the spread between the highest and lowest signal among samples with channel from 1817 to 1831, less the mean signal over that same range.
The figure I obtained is -8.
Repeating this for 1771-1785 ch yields -9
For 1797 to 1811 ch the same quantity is -8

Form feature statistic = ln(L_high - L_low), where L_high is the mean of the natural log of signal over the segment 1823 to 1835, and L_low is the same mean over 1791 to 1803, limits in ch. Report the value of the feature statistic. -1.2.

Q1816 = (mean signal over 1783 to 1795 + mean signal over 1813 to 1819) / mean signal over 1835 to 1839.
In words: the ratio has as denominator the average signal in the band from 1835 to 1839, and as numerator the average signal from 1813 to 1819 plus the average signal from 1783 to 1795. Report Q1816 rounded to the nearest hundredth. 1.38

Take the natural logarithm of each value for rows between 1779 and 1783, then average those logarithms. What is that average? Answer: 2.45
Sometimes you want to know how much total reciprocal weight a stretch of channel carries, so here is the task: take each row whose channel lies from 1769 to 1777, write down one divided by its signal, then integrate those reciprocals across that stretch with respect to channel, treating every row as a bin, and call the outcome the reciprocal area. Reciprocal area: 0.51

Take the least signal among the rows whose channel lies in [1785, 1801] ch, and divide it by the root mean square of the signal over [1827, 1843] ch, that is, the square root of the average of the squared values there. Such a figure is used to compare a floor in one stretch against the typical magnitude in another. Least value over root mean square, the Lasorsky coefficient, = 0.7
